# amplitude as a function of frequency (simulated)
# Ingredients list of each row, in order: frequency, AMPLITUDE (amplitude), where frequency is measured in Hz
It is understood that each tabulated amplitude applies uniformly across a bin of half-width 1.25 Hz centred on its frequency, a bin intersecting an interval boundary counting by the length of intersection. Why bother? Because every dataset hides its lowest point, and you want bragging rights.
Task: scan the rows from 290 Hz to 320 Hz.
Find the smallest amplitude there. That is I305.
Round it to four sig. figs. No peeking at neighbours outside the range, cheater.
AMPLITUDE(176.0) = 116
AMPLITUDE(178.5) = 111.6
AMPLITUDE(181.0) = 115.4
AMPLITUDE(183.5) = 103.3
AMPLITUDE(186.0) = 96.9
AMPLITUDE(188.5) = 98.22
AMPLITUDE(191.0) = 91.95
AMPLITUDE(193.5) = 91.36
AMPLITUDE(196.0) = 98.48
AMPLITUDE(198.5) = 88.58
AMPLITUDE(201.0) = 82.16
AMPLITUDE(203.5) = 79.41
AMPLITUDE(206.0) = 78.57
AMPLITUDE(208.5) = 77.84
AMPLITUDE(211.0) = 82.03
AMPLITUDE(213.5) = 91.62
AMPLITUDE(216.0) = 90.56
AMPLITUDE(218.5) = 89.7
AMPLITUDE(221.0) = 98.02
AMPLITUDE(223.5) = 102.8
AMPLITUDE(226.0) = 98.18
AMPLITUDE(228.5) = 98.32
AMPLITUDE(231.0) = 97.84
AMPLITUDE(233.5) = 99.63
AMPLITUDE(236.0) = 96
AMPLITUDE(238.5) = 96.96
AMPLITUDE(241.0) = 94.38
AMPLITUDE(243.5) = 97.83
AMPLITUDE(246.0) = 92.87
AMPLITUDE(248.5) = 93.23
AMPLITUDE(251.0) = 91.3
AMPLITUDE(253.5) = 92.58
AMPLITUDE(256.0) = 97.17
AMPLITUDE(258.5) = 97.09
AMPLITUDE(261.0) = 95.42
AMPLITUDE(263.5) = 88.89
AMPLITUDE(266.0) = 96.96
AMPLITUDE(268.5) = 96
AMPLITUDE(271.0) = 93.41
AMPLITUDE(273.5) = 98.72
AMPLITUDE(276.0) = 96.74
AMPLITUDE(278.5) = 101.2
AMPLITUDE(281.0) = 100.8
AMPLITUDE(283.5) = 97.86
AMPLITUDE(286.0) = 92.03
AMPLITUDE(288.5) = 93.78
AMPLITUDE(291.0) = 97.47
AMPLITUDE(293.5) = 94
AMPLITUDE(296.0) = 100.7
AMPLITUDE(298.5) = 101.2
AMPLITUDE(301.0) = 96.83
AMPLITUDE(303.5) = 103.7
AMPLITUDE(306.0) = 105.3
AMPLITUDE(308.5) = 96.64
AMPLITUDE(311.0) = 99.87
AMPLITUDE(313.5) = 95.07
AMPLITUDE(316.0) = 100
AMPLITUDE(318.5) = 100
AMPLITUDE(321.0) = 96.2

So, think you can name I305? 94.00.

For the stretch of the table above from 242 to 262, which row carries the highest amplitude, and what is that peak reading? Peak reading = 97.83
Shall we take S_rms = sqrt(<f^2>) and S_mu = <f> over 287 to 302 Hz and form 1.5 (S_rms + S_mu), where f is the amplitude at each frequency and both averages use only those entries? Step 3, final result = 292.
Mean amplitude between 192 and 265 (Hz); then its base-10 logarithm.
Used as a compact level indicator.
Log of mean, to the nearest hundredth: 1.97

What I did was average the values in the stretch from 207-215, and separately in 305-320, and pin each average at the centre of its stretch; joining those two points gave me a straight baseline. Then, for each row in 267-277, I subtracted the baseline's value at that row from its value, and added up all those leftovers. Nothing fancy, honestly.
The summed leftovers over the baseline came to 12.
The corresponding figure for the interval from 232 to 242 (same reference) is 35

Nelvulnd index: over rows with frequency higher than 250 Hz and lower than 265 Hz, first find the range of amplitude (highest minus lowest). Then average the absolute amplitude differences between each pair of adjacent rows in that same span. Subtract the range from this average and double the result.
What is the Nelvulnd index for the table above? -11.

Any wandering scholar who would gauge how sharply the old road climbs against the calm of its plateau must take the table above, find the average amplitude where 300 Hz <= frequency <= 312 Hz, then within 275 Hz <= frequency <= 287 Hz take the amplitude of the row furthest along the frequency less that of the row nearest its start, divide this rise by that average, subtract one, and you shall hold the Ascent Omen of -1.05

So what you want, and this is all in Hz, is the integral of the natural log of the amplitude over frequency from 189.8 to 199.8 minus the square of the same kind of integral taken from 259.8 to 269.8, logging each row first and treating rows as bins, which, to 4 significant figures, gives -2021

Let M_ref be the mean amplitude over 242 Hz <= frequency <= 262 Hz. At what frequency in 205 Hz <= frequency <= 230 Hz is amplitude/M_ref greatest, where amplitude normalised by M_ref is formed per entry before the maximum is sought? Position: 223.5 Hz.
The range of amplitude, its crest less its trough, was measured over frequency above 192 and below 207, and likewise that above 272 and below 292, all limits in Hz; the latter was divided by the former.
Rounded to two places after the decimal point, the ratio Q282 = 0.46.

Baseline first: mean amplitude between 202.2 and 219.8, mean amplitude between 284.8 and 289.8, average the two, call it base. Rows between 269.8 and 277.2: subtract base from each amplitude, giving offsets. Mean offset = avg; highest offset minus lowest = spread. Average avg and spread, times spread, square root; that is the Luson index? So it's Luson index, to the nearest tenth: 5.9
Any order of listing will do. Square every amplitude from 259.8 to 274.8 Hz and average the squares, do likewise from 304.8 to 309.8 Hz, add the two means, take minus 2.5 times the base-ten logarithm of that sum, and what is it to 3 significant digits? -10.7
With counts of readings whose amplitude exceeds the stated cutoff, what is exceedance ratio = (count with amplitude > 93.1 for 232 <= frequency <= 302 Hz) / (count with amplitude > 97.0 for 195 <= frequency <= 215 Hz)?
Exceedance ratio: 23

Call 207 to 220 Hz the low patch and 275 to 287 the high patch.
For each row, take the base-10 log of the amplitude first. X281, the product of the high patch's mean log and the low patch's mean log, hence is 3.85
